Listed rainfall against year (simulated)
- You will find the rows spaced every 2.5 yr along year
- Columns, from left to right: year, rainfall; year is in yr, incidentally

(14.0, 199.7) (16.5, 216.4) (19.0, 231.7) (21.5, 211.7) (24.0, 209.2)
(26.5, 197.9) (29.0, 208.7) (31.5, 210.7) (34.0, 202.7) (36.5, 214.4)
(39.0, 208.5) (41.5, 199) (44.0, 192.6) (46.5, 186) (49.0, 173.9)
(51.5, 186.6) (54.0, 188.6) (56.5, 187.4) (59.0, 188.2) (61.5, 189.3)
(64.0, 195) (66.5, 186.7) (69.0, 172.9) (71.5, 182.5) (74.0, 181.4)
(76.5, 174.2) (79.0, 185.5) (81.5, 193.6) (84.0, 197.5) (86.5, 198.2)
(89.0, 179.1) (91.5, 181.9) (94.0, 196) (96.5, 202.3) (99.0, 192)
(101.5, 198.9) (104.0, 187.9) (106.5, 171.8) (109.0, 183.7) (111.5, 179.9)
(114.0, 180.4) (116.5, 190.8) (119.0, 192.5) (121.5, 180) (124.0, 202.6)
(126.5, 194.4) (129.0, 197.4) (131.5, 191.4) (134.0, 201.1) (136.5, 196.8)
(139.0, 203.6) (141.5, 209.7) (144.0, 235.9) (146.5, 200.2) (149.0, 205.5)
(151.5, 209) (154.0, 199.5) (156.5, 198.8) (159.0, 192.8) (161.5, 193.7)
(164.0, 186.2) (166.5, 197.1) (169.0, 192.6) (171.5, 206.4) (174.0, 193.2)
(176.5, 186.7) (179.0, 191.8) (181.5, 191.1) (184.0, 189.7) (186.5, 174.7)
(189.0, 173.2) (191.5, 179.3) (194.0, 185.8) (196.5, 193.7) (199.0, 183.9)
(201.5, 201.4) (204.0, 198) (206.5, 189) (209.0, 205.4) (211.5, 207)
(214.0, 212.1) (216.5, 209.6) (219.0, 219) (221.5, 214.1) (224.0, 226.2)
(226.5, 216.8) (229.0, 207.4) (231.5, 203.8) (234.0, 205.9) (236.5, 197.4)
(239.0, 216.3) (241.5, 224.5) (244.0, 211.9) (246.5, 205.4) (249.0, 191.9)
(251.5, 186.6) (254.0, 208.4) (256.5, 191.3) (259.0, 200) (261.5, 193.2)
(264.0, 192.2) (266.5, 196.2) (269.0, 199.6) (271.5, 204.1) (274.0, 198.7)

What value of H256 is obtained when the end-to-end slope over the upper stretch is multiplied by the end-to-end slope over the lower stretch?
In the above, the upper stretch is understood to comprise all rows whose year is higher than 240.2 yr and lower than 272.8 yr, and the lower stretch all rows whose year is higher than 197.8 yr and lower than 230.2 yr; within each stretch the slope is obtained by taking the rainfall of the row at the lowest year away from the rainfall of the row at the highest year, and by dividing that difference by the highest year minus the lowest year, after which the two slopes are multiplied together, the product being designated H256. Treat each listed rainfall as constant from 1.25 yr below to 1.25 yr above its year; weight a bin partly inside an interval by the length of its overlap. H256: -0.5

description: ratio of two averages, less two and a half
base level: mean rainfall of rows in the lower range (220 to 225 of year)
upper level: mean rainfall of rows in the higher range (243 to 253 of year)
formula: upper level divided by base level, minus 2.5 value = -1.60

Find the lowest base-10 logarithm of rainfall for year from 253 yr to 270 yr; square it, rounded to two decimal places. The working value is 5.21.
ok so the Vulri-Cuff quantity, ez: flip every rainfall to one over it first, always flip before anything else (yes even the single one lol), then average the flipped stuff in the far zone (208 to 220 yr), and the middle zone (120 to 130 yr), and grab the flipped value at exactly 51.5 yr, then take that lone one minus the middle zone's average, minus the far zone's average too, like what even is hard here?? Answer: -0.0046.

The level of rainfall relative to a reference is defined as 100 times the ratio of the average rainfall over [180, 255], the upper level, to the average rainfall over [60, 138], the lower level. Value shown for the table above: 106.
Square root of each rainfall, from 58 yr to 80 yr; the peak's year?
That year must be 64.0 yr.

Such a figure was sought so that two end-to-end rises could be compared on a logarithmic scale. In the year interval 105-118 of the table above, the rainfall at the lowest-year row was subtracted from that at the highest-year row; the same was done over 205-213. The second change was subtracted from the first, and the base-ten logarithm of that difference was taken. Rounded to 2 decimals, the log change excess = 0.00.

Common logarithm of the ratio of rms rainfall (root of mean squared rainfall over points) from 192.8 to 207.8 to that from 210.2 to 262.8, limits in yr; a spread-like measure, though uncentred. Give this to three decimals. -0.033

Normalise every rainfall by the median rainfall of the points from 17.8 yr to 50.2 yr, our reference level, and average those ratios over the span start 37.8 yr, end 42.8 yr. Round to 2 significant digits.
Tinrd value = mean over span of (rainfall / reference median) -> 0.98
